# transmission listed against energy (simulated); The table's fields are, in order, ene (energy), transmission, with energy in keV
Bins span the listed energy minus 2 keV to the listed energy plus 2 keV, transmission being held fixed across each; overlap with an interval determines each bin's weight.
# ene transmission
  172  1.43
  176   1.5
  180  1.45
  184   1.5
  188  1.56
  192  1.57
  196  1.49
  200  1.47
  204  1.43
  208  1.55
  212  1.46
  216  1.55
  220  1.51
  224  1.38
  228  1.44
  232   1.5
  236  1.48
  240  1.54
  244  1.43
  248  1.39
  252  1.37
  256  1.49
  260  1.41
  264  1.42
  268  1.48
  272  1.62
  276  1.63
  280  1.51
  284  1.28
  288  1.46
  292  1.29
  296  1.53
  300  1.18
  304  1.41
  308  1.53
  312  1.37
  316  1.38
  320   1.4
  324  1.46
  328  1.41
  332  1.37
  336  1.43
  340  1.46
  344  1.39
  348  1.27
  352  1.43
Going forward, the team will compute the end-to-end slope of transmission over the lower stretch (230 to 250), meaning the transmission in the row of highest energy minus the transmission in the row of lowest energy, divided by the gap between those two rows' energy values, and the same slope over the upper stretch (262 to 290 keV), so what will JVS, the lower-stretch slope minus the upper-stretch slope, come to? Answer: -0.0085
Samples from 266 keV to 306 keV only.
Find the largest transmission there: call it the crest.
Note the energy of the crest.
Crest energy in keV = 276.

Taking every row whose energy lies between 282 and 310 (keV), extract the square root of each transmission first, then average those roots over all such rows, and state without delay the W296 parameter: 1.175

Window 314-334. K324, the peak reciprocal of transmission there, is 0.730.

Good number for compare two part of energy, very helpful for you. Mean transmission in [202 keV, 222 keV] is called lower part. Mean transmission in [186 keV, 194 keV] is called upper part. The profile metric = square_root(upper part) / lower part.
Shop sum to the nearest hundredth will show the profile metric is 0.83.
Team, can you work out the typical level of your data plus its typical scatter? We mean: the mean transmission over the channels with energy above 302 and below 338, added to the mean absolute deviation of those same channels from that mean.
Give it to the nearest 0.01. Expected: 1.45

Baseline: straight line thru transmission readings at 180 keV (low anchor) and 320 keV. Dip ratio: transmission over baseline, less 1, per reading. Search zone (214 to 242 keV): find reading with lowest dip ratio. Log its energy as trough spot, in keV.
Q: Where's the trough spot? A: 224 keV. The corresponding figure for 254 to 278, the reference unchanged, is 260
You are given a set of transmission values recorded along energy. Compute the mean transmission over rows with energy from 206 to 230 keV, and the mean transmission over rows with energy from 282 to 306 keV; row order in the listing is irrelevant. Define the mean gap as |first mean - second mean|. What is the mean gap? 0.12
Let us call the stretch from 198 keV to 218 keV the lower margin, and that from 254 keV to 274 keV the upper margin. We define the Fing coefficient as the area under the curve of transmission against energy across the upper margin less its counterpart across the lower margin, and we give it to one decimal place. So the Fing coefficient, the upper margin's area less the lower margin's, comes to -0.2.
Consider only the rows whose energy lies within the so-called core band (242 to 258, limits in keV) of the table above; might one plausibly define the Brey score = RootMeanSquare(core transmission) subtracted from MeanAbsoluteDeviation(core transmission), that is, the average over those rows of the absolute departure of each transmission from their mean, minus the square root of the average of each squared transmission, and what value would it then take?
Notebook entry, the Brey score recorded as -1.381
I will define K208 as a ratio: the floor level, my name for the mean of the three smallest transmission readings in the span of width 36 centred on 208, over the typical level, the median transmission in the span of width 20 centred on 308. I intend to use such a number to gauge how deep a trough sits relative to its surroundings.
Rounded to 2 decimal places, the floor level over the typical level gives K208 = 1.03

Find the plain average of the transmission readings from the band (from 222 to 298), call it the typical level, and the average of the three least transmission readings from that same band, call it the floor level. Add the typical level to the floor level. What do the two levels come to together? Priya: 2.77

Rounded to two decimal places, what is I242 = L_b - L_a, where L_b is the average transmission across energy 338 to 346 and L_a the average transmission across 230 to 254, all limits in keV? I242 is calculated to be -0.03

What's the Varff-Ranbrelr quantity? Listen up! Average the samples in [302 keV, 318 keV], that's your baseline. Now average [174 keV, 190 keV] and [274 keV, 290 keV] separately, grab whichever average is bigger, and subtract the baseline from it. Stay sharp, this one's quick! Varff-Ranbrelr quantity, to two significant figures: 0.080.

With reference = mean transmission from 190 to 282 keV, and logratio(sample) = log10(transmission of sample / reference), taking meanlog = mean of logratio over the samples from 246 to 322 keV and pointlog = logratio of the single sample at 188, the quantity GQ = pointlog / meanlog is -1.2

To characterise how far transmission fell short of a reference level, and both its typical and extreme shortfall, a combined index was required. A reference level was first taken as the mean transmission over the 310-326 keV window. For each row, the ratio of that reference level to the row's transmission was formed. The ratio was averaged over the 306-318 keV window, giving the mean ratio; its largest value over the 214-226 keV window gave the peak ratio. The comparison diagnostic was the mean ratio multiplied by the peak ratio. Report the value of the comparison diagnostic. 1.00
